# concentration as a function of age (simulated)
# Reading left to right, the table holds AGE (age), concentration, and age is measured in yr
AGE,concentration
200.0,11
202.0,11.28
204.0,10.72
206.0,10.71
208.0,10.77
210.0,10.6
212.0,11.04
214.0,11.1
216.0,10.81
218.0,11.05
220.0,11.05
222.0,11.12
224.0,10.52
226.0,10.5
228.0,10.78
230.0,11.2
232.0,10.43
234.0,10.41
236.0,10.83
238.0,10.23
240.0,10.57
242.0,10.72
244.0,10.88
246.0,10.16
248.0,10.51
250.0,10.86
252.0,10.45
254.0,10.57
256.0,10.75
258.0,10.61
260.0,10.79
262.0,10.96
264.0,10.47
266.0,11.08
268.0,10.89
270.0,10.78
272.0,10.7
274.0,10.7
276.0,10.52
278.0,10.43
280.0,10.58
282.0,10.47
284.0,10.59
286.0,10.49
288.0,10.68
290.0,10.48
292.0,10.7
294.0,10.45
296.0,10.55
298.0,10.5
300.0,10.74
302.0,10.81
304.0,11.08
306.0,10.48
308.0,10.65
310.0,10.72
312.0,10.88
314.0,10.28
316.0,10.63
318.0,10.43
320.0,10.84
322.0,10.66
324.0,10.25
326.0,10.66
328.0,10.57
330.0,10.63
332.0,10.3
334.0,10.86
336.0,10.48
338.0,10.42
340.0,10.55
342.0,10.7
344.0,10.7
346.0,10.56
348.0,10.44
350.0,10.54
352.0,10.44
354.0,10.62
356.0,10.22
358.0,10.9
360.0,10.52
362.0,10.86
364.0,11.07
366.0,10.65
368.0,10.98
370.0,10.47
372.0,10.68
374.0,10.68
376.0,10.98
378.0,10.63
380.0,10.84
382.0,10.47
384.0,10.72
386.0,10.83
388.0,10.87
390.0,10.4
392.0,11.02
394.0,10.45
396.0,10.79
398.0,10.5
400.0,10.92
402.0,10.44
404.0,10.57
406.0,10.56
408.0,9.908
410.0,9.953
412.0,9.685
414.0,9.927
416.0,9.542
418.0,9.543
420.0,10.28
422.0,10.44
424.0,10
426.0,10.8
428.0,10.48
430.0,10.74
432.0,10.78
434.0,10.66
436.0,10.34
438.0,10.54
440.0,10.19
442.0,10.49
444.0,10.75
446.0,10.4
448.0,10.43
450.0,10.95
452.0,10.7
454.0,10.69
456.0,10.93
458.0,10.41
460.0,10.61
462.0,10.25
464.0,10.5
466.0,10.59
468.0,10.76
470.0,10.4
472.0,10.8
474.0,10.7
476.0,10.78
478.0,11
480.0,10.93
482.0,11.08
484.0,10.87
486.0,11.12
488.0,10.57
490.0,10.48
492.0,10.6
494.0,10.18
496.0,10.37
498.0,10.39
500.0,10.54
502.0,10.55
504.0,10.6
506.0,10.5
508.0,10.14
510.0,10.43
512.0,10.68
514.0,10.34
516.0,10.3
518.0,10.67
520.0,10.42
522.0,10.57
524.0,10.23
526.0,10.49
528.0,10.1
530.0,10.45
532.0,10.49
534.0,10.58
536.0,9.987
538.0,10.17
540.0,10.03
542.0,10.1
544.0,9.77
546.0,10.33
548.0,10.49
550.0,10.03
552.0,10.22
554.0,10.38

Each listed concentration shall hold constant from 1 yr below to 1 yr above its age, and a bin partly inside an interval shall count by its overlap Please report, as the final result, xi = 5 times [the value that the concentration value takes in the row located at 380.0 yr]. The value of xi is 54.2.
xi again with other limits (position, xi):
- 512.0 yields 53.4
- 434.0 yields 53.3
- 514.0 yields 51.7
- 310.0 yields 53.6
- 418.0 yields 47.7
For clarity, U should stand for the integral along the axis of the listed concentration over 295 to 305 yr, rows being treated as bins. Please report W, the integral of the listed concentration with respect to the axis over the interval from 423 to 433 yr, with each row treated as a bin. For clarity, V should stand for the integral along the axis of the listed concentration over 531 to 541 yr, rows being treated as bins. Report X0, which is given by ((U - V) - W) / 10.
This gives -10.1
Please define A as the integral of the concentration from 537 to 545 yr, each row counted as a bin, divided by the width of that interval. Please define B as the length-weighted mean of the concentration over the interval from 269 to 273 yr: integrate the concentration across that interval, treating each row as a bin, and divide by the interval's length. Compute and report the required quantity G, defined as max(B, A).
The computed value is 10.7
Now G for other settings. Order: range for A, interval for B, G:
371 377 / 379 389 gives 10.8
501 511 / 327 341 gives 10.5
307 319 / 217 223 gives 11.1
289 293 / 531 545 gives 10.6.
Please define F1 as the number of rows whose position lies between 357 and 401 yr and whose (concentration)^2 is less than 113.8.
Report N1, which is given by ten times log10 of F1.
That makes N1 9.0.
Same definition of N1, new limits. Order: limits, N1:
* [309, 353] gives 12.0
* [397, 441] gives 12.6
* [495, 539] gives 13.0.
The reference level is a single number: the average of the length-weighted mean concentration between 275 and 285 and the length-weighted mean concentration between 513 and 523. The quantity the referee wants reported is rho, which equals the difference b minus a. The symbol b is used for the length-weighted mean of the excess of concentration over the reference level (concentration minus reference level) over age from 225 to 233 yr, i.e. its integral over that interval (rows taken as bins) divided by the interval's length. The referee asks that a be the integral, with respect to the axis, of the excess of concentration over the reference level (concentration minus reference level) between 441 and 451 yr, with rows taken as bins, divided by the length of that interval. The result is 0.12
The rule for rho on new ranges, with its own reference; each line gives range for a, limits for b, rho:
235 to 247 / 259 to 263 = 0.31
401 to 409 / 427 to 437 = 0.23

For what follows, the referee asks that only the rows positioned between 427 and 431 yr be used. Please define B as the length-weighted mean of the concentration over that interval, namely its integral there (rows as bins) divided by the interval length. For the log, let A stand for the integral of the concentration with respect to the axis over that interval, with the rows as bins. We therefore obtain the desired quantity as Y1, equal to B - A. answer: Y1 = -31.8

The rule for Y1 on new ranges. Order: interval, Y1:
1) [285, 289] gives -31.8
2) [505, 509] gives -31.0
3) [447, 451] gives -32.1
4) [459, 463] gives -31.3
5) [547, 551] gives -30.8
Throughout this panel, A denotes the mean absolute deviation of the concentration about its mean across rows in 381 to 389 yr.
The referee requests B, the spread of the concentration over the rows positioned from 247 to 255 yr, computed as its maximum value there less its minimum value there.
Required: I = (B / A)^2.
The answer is 10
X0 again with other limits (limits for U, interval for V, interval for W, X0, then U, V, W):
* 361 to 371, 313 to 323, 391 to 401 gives -10.5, 108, 105.7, 107.4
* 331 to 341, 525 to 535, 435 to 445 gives -10.4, 105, 104.2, 104.6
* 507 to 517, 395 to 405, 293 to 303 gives -10.9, 104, 106.4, 106.1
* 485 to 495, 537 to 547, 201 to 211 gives -10.3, 106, 100.8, 108.2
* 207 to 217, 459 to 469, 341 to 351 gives -10.3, 109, 105.4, 105.9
